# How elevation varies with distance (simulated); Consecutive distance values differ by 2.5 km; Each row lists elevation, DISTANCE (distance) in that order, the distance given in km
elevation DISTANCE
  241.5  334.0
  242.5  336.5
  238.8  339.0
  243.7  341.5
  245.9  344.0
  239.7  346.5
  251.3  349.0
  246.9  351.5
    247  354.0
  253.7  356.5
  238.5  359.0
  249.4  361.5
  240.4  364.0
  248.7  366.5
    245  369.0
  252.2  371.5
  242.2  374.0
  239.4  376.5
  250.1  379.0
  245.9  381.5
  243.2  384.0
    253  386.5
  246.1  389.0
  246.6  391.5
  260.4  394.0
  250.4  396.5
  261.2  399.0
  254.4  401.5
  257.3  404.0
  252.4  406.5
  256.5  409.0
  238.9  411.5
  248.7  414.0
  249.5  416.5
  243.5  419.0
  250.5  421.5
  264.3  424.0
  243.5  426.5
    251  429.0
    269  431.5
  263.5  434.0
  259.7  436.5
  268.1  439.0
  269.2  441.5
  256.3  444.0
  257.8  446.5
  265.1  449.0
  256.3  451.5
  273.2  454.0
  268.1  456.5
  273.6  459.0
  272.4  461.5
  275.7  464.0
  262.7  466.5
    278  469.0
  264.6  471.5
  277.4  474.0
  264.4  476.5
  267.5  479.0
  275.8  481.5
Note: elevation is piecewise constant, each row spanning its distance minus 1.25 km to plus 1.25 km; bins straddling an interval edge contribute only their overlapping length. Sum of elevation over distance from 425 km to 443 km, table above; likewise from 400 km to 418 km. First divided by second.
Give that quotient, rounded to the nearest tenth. 1.0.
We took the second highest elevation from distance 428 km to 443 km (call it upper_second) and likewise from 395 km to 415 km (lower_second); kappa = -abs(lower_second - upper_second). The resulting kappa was -12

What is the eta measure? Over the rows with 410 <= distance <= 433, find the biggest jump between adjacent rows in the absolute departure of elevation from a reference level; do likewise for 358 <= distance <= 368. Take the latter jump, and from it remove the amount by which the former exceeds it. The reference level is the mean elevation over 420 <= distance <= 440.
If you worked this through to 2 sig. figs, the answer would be 12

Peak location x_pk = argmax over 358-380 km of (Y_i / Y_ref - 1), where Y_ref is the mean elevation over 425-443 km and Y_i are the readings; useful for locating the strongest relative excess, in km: 371.5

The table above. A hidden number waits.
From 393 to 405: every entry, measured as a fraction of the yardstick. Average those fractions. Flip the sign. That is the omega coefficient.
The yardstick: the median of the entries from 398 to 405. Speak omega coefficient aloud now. -1.00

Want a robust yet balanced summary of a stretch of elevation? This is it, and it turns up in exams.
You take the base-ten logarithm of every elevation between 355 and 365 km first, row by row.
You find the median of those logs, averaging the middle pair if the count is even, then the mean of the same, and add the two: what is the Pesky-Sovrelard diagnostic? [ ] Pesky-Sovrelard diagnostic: 4.78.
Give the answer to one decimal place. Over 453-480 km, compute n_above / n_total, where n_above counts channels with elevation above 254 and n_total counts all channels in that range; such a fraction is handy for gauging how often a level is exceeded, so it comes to 1.0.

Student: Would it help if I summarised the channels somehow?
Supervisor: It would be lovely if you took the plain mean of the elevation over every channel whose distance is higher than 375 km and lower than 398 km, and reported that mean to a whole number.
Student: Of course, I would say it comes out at 248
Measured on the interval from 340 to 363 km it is 246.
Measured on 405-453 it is 256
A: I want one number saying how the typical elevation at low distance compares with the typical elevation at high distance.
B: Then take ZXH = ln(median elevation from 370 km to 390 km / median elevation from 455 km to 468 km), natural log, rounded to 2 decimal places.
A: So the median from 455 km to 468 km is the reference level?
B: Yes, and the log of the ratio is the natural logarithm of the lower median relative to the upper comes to -0.10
